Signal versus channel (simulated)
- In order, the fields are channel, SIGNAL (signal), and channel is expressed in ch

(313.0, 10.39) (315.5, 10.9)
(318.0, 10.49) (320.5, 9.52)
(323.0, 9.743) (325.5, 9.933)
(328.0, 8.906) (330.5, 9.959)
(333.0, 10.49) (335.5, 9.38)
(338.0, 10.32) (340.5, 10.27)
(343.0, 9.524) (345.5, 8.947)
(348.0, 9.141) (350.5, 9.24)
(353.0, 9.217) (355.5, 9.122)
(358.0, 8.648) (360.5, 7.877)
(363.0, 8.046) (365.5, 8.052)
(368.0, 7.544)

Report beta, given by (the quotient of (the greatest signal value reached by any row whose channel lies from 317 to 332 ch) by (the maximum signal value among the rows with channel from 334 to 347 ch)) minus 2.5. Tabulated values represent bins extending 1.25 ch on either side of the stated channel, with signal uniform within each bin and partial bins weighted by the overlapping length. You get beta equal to -1.48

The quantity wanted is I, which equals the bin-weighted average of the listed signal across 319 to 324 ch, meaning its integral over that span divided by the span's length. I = 9.7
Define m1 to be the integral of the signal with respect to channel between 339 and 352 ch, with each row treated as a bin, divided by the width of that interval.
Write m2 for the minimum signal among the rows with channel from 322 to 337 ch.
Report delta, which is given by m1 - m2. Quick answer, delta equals 0.5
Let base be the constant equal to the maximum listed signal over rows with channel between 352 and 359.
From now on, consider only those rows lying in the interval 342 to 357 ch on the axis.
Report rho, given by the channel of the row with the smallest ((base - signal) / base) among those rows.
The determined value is 343.0 ch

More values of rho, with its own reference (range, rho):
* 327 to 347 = 333.0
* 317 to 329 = 318.0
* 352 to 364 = 353.0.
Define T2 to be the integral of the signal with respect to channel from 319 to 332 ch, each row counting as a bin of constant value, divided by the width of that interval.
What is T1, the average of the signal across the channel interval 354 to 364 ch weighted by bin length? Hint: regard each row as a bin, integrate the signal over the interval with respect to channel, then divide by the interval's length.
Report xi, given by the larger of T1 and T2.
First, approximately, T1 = 8.45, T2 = 9.6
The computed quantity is 9.65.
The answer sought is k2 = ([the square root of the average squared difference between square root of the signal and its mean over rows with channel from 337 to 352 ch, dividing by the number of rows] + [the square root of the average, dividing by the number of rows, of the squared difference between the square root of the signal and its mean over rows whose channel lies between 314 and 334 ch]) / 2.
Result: 0.090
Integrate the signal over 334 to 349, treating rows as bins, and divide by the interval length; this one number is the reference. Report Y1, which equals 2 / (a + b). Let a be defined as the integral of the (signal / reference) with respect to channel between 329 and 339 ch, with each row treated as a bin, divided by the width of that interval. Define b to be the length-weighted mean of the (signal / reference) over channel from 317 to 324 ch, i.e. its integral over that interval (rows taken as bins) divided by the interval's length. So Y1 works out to 0.97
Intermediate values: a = 1.04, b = 1.03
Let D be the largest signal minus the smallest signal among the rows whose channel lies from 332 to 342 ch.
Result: 1.1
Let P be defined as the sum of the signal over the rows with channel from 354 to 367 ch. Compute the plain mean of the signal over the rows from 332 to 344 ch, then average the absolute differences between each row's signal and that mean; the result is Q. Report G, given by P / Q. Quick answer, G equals 96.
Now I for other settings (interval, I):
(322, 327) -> 9.8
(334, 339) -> 9.9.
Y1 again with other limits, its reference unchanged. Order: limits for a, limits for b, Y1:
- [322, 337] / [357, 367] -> 1.08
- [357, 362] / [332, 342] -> 1.05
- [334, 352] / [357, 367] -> 1.09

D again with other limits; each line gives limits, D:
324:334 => 1.6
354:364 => 1.2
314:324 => 1.4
